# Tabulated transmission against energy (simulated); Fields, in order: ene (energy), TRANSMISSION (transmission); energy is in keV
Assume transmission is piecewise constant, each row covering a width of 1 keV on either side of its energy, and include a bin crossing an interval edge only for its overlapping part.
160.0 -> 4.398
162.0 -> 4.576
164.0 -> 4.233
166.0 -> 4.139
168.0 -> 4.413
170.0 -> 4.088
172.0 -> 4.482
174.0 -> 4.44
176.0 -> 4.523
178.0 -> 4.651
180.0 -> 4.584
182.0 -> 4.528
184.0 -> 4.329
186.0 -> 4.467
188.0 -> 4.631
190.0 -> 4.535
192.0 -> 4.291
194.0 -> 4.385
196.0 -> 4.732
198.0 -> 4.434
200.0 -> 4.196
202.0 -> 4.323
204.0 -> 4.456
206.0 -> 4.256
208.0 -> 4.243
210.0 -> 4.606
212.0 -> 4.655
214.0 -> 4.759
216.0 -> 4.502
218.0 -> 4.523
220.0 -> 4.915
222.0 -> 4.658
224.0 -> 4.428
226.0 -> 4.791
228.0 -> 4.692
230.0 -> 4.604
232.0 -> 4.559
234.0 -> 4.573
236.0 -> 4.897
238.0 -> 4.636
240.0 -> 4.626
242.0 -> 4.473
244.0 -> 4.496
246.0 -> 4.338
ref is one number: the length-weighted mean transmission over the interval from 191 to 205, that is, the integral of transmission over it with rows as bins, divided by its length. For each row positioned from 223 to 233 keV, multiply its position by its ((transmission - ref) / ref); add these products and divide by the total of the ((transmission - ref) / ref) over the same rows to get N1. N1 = 228.1 keV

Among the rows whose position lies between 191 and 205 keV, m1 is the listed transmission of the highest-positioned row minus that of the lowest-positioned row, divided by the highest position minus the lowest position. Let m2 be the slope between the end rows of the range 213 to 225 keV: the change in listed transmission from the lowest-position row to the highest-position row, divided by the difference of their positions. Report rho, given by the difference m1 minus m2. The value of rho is 0.05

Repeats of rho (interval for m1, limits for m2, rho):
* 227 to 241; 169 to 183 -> -0.04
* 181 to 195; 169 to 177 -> -0.08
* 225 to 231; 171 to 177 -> -0.06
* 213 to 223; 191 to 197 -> -0.12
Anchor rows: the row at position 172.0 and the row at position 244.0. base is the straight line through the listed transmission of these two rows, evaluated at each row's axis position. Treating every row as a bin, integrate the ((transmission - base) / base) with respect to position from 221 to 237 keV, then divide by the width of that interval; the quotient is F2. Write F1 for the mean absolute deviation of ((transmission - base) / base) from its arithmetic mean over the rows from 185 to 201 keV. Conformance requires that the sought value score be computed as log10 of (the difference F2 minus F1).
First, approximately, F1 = 0.0296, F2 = 0.0350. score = -2.3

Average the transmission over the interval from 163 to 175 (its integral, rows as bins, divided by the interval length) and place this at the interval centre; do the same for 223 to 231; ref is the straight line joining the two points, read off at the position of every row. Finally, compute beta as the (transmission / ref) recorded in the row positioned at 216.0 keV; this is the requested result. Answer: 0.99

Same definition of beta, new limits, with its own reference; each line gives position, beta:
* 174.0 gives 1.03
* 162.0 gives 1.07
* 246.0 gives 0.92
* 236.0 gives 1.05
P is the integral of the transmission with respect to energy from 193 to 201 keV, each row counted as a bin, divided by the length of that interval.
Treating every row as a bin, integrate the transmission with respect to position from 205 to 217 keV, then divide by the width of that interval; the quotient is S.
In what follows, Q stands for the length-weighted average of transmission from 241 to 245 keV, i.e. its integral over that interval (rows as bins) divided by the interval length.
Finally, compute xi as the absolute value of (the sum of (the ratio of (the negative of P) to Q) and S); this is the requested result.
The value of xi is 3.51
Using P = 4.44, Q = 4.48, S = 4.50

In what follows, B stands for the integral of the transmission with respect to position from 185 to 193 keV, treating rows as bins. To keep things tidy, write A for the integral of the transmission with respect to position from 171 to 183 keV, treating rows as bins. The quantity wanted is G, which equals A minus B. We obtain 19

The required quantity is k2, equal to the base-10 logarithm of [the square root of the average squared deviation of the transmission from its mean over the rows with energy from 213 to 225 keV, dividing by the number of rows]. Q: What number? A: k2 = -0.78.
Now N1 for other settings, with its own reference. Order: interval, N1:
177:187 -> 179.7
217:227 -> 222.1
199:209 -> 203.9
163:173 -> 166.6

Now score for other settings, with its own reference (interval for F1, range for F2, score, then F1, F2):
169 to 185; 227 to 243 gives -2.6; 0.0280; 0.0308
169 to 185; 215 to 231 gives -2.3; 0.0280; 0.0328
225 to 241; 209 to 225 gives -2.0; 0.0203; 0.0312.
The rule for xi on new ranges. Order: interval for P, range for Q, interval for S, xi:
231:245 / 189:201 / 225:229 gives 3.70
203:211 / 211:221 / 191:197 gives 3.53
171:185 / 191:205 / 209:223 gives 3.64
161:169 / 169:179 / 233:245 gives 3.64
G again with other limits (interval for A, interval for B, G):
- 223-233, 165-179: -15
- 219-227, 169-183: -25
